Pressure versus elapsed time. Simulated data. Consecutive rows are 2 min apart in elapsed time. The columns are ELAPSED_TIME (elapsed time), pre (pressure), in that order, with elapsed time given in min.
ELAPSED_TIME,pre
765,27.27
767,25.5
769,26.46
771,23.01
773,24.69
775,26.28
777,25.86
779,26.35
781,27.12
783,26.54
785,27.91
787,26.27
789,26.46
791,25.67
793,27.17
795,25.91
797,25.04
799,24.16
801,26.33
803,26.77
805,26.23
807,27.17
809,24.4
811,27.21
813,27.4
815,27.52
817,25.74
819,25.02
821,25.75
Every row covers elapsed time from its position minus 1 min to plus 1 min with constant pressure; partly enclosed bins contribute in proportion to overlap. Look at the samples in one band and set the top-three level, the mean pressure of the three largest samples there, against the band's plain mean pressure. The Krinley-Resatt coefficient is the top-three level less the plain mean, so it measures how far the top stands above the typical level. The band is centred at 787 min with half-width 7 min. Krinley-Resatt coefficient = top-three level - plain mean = 0.67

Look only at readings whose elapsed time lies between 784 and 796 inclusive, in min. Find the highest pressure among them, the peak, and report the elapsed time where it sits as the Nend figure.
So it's 785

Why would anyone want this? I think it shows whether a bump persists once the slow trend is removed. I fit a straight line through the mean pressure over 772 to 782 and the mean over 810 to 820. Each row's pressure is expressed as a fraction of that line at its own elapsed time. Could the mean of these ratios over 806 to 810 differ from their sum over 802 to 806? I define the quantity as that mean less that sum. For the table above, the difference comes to -1.03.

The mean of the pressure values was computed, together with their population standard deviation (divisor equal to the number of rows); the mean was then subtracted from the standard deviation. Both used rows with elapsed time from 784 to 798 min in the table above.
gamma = -25.46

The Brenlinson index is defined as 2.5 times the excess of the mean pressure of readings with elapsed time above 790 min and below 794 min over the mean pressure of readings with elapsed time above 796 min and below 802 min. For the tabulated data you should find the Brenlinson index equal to 3.1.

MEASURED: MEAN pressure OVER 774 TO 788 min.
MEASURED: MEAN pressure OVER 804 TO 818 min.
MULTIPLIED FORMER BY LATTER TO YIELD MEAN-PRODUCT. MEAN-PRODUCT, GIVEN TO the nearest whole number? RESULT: 706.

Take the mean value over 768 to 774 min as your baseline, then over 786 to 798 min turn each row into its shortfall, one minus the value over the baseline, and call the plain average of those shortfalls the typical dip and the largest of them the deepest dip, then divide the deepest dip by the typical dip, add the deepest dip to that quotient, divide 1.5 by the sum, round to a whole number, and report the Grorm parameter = 7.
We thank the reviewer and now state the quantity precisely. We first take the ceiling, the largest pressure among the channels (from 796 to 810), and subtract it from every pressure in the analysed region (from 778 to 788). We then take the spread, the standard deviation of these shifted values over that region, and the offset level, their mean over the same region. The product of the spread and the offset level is -0.2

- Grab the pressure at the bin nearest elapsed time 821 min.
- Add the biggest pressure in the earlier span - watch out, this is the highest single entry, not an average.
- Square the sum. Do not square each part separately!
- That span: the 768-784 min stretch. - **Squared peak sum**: 2795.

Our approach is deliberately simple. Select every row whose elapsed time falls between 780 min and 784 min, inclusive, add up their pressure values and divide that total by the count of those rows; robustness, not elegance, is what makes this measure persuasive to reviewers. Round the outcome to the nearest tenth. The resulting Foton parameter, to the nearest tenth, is 26.8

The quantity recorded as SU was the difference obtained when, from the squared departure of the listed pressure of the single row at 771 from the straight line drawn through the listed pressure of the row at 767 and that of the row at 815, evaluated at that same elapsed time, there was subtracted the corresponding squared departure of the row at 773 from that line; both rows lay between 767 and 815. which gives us 5.9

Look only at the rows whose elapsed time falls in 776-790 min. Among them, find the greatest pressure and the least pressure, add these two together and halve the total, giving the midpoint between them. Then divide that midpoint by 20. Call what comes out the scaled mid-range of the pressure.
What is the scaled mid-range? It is 1.34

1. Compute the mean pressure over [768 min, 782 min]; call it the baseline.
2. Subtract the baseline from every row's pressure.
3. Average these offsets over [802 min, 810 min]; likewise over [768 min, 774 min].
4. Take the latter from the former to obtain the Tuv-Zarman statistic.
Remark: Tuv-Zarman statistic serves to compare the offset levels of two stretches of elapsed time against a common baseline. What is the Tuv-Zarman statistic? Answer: 1.4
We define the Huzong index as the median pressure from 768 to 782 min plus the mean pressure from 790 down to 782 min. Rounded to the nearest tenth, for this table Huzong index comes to 53.1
